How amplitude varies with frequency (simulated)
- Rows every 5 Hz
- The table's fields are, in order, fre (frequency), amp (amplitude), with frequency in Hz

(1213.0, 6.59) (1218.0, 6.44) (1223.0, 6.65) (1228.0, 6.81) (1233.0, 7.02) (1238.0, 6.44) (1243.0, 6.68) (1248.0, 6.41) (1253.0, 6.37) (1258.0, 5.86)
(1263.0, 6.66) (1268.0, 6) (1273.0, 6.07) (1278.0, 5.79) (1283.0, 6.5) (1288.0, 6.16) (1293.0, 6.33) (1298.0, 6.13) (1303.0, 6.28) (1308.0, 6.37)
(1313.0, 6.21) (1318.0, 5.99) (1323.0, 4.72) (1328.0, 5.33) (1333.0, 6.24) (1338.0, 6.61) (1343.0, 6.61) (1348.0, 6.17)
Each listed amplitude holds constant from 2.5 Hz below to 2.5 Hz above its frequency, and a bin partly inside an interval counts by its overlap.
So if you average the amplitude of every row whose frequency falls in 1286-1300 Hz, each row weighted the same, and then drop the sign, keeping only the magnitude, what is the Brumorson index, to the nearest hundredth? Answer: 6.21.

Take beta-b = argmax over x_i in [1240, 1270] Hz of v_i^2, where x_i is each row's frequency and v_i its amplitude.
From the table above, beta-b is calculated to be 1243.0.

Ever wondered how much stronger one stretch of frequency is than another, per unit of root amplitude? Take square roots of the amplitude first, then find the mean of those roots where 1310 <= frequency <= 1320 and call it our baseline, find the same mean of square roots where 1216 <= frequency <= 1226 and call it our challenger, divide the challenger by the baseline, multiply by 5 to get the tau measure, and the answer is 5.18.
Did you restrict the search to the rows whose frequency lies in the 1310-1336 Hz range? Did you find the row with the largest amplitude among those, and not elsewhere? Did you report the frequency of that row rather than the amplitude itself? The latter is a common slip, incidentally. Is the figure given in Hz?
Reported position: 1333.0 Hz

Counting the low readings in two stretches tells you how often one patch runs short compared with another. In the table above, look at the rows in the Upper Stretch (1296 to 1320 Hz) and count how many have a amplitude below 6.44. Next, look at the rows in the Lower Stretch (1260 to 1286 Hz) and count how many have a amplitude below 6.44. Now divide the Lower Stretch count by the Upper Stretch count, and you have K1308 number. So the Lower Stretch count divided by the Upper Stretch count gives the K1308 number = 0.600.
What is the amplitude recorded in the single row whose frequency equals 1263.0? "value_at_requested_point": 6.66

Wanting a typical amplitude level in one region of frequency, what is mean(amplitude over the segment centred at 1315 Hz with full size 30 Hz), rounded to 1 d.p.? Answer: 5.8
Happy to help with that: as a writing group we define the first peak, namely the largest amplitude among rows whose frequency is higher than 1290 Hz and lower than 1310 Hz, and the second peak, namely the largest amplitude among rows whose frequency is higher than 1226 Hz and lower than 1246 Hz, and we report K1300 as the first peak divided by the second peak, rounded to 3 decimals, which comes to 0.907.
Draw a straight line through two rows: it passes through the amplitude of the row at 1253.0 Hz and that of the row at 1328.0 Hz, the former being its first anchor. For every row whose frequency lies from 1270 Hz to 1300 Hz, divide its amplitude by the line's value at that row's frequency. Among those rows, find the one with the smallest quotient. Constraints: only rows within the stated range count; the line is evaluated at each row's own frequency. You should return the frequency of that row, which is 1278.0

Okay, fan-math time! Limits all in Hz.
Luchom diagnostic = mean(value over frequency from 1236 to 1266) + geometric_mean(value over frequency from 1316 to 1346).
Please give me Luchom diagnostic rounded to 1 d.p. 12.3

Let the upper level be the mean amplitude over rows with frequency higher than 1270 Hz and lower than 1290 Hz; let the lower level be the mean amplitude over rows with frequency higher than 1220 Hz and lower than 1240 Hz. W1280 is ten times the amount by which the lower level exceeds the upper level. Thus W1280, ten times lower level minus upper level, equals 6.0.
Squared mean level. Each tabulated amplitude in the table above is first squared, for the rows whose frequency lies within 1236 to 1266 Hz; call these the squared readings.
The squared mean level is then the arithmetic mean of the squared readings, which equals 41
